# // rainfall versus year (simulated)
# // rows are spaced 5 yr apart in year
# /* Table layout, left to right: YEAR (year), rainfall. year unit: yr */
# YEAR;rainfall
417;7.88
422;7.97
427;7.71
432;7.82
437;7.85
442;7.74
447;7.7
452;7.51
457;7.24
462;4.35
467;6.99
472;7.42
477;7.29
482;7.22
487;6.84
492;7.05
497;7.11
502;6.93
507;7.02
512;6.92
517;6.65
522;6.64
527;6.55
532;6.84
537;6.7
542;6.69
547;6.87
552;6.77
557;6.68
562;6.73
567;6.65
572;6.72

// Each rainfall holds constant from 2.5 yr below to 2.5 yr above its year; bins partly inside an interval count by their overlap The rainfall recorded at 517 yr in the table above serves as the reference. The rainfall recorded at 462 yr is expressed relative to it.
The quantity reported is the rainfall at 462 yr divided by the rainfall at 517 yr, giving 0.65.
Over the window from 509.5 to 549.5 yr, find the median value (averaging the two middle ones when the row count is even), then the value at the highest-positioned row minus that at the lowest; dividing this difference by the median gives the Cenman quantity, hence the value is -0.007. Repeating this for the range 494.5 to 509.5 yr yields -0.013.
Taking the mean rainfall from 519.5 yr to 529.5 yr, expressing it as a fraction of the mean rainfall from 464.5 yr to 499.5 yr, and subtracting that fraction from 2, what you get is 1.08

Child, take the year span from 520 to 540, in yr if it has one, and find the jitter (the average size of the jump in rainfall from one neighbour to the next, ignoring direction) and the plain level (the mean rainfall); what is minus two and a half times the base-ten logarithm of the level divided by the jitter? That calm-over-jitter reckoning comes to -4.0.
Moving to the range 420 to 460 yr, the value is -4.3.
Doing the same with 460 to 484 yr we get -2.3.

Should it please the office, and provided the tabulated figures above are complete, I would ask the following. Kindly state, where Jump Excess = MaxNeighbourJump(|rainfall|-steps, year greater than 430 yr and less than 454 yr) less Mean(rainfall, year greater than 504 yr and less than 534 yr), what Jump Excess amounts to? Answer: -6.6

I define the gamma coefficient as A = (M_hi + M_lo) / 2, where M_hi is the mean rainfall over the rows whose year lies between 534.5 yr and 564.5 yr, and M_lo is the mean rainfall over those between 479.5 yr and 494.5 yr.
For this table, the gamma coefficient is 6.9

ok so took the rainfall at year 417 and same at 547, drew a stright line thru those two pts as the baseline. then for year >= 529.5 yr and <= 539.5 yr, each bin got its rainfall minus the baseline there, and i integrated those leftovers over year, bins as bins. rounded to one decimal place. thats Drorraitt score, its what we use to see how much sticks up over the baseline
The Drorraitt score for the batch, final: -2.0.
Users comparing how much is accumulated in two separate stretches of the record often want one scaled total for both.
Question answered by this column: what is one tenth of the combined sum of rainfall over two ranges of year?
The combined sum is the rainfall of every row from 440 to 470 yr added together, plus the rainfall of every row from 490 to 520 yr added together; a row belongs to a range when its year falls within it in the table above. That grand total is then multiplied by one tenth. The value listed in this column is 8.3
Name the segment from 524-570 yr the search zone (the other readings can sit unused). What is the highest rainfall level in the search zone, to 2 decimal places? 6.87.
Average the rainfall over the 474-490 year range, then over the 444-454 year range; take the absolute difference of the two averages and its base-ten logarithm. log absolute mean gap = -0.3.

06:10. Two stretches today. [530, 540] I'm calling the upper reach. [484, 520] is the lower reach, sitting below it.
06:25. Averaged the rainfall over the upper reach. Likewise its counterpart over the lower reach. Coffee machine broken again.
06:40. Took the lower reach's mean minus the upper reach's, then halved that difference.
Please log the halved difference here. 0.08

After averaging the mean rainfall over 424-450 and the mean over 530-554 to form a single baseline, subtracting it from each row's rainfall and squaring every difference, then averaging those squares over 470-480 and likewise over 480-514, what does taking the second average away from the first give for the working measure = -0.07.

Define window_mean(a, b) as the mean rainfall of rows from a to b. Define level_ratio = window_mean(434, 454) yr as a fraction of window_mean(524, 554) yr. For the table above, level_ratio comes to 1.14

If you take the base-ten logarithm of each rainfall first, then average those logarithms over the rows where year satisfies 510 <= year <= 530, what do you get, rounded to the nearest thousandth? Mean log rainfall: 0.825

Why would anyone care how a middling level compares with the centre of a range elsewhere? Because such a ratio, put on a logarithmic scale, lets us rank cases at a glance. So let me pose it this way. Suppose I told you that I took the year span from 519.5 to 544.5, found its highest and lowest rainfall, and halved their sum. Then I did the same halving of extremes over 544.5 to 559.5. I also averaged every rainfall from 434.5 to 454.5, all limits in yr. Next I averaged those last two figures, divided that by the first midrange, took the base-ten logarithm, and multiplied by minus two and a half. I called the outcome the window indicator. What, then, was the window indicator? -0.08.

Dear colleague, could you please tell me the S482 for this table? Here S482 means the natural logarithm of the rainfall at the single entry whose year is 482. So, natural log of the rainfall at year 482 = 1.98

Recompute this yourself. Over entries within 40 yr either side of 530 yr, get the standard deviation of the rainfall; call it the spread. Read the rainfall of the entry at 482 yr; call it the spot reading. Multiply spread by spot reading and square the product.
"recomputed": 1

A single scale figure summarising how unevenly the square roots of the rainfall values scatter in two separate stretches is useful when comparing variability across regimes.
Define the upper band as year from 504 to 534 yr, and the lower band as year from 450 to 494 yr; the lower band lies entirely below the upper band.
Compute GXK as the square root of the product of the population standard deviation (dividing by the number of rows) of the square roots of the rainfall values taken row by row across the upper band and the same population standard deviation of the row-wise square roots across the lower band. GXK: 0.079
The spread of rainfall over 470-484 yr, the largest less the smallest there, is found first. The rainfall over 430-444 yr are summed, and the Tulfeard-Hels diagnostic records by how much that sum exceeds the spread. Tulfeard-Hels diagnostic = 23.2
